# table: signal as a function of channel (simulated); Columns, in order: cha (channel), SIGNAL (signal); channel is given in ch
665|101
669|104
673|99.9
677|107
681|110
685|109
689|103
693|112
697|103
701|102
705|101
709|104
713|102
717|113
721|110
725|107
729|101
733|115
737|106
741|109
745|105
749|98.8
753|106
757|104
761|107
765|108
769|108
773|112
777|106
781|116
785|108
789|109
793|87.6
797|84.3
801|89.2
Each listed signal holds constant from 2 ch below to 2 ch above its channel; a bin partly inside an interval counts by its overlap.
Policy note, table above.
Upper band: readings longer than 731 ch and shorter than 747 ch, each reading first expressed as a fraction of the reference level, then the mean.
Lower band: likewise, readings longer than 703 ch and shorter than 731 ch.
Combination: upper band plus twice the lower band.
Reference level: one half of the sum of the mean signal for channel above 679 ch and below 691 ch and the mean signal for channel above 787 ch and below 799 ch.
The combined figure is 3.18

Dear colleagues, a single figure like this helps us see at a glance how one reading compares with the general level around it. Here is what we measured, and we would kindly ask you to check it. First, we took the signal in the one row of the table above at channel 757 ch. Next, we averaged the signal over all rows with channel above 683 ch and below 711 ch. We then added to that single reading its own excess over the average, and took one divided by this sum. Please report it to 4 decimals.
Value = 0.0097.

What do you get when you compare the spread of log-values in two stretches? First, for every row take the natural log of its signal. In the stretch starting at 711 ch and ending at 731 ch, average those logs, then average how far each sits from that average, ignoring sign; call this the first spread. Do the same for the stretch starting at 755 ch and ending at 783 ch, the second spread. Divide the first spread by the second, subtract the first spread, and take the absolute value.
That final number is 1.37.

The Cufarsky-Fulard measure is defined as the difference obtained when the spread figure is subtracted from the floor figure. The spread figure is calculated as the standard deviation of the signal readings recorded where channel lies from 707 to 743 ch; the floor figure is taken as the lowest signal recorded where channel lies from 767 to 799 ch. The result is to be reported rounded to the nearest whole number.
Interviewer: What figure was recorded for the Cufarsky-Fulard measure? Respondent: 80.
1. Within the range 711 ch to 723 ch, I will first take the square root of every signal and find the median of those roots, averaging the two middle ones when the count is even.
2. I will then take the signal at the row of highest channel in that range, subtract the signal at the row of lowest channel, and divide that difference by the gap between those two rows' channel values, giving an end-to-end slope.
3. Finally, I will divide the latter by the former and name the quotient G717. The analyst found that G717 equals 0.10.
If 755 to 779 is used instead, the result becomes 0.01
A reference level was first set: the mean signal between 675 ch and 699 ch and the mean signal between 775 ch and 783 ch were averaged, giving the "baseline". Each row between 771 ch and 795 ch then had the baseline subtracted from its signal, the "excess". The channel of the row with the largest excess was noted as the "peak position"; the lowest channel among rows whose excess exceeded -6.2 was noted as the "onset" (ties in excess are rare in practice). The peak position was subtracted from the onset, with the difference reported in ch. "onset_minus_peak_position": -8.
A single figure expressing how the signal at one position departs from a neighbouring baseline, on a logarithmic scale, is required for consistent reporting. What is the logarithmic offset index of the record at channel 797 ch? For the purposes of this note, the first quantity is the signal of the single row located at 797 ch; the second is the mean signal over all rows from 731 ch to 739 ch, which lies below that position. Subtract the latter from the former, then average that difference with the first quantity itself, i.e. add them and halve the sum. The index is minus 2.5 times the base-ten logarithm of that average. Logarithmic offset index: -3.658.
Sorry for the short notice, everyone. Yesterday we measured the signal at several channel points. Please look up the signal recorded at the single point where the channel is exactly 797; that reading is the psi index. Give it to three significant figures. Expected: 84.3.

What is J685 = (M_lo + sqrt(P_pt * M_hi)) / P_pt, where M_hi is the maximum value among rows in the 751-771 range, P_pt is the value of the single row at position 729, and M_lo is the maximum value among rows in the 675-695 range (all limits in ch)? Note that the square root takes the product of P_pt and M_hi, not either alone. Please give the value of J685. 2.14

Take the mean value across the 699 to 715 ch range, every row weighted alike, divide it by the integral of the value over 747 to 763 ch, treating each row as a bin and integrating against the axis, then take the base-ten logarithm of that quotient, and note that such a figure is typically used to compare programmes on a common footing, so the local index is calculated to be -1.21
